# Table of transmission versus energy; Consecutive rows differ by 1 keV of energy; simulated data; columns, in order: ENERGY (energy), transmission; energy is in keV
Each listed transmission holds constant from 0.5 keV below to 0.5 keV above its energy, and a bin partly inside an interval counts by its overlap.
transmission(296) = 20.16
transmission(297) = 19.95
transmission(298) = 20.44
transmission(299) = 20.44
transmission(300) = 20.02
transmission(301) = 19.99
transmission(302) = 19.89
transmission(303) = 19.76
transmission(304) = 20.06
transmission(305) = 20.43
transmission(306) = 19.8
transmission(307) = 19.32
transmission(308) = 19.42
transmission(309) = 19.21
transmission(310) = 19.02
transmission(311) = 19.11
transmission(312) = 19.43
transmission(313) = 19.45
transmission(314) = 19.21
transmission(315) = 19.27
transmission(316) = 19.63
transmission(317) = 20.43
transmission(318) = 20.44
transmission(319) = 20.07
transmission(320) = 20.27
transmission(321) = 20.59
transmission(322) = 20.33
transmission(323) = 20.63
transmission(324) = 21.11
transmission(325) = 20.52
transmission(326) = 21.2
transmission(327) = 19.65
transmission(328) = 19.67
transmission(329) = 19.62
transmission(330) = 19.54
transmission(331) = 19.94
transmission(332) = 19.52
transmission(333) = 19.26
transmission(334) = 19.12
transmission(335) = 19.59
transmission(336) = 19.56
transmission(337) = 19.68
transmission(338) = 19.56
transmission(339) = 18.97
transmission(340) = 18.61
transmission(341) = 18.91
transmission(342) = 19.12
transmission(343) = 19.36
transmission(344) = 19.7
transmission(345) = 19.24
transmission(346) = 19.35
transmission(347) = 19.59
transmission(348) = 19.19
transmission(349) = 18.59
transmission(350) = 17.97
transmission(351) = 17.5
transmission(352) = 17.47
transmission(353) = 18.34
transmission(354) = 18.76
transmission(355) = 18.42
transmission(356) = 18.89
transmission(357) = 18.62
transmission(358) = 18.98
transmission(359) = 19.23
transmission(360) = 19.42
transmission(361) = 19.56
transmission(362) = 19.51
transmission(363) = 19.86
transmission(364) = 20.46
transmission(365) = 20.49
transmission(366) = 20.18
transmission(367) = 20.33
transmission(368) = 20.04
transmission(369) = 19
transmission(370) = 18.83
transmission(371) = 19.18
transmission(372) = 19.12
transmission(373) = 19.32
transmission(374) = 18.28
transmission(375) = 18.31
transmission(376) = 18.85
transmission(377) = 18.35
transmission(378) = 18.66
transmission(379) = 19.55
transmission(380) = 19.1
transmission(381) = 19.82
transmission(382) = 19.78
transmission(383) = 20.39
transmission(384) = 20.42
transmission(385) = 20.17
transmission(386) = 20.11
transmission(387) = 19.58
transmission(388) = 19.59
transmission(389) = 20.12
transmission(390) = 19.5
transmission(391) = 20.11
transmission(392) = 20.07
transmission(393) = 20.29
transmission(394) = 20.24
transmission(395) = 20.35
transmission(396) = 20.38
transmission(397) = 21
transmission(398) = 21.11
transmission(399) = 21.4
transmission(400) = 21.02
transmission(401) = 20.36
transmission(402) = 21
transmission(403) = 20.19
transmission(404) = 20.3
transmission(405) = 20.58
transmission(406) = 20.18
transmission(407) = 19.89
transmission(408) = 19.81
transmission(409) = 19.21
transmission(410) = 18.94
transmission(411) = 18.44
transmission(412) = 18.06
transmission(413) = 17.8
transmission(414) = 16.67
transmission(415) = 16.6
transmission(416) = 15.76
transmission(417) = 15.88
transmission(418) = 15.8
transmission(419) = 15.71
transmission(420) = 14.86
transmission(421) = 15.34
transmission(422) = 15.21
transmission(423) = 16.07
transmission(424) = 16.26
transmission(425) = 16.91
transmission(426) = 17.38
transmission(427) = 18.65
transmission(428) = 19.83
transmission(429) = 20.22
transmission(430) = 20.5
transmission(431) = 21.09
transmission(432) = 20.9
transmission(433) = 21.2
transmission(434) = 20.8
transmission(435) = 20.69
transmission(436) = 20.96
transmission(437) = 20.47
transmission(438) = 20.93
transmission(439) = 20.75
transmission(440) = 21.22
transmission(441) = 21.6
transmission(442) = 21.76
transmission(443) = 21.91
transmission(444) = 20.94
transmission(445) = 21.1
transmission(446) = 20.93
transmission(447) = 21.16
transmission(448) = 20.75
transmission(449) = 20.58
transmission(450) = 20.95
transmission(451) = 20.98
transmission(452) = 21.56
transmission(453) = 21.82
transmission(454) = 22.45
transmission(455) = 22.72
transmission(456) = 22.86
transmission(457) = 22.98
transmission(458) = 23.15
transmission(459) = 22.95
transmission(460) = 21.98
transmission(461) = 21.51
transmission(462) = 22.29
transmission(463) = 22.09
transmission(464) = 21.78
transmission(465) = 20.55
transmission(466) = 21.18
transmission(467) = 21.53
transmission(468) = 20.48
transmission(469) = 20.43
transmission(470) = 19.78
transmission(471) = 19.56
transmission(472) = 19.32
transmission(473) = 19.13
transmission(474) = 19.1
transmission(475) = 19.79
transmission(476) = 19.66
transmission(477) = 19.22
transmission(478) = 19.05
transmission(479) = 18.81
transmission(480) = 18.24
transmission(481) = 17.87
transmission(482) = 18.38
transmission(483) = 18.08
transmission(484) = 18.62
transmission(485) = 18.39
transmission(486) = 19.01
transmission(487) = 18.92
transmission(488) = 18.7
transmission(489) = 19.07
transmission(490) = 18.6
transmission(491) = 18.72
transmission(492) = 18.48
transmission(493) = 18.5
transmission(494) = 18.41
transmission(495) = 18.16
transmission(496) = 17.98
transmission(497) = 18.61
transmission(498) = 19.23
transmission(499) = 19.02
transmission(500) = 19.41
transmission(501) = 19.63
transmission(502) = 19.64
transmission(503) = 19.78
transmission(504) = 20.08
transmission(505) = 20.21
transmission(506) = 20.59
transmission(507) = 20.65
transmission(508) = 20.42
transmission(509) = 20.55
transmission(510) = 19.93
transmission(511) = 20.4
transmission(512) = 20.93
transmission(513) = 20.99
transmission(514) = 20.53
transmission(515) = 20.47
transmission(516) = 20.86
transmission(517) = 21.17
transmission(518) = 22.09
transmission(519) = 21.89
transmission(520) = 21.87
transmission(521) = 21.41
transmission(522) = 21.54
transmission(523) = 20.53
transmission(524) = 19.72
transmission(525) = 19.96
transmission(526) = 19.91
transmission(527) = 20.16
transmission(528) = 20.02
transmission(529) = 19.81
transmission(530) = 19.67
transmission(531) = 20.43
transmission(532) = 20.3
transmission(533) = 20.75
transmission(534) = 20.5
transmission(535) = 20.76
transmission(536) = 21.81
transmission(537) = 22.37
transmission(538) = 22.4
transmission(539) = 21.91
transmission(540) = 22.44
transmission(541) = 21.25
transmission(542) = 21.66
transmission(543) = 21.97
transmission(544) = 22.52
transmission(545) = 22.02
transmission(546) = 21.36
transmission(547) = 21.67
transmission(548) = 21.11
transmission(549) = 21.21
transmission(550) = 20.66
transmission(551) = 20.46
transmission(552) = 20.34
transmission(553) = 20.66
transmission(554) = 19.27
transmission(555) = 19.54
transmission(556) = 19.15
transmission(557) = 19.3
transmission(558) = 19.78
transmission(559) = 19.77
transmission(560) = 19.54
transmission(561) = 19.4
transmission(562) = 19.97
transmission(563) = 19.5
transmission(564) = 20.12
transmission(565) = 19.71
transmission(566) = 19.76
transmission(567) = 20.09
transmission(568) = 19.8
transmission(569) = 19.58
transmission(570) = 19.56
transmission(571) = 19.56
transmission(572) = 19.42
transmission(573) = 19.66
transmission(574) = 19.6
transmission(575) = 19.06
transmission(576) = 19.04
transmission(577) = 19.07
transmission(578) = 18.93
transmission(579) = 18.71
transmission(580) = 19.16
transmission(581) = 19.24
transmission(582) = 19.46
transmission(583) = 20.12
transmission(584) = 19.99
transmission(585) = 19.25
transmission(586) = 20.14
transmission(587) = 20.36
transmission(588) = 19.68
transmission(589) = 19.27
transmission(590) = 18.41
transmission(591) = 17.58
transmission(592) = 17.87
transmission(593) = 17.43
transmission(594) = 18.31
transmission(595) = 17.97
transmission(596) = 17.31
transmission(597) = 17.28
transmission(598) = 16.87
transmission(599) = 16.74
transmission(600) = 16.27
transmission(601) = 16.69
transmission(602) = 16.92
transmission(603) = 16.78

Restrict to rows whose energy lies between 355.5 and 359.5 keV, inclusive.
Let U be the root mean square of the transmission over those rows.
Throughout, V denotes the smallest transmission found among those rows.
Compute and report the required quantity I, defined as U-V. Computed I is 0.31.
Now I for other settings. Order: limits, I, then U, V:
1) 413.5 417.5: 0.47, 16.2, 15.76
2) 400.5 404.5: 0.27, 20.5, 20.19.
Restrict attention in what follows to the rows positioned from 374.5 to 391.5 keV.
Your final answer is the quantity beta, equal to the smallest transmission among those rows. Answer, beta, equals 18.31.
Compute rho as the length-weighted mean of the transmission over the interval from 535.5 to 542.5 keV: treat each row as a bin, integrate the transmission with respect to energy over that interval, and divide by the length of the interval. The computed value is 21.98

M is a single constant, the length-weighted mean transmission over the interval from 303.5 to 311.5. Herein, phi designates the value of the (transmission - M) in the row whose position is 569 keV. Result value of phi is 0.0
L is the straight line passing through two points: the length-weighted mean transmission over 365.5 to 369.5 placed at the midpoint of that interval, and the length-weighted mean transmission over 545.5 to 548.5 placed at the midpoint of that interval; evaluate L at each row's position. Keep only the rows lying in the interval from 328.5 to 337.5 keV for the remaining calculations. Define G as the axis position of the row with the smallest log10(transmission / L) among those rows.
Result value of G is 334 keV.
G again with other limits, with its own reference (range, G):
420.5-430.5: 422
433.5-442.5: 437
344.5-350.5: 350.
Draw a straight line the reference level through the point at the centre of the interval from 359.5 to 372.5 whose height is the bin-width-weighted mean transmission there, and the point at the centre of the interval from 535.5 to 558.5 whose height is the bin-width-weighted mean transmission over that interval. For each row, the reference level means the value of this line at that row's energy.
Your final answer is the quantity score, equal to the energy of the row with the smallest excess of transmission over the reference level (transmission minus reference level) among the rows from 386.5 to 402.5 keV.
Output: 390 keV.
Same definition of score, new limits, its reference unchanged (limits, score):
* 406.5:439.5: 420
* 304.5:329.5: 310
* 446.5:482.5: 481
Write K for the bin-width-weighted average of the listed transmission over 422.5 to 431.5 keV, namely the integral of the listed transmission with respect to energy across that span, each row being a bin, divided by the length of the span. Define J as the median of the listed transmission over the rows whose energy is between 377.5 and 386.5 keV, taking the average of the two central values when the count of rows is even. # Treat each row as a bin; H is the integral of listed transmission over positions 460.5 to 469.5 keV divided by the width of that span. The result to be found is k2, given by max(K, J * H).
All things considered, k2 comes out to 422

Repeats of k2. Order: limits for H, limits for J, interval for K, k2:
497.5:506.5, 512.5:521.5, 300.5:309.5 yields 418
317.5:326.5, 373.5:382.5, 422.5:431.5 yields 388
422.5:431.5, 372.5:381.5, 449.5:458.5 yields 350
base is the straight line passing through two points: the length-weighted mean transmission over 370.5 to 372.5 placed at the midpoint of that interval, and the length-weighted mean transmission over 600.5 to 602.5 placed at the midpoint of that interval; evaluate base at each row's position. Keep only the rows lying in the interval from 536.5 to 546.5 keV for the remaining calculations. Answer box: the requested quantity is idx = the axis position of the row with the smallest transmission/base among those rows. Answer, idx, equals 541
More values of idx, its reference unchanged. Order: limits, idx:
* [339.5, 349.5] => 340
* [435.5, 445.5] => 437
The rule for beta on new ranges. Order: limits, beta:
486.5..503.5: 17.98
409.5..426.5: 14.86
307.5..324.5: 19.02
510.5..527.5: 19.72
